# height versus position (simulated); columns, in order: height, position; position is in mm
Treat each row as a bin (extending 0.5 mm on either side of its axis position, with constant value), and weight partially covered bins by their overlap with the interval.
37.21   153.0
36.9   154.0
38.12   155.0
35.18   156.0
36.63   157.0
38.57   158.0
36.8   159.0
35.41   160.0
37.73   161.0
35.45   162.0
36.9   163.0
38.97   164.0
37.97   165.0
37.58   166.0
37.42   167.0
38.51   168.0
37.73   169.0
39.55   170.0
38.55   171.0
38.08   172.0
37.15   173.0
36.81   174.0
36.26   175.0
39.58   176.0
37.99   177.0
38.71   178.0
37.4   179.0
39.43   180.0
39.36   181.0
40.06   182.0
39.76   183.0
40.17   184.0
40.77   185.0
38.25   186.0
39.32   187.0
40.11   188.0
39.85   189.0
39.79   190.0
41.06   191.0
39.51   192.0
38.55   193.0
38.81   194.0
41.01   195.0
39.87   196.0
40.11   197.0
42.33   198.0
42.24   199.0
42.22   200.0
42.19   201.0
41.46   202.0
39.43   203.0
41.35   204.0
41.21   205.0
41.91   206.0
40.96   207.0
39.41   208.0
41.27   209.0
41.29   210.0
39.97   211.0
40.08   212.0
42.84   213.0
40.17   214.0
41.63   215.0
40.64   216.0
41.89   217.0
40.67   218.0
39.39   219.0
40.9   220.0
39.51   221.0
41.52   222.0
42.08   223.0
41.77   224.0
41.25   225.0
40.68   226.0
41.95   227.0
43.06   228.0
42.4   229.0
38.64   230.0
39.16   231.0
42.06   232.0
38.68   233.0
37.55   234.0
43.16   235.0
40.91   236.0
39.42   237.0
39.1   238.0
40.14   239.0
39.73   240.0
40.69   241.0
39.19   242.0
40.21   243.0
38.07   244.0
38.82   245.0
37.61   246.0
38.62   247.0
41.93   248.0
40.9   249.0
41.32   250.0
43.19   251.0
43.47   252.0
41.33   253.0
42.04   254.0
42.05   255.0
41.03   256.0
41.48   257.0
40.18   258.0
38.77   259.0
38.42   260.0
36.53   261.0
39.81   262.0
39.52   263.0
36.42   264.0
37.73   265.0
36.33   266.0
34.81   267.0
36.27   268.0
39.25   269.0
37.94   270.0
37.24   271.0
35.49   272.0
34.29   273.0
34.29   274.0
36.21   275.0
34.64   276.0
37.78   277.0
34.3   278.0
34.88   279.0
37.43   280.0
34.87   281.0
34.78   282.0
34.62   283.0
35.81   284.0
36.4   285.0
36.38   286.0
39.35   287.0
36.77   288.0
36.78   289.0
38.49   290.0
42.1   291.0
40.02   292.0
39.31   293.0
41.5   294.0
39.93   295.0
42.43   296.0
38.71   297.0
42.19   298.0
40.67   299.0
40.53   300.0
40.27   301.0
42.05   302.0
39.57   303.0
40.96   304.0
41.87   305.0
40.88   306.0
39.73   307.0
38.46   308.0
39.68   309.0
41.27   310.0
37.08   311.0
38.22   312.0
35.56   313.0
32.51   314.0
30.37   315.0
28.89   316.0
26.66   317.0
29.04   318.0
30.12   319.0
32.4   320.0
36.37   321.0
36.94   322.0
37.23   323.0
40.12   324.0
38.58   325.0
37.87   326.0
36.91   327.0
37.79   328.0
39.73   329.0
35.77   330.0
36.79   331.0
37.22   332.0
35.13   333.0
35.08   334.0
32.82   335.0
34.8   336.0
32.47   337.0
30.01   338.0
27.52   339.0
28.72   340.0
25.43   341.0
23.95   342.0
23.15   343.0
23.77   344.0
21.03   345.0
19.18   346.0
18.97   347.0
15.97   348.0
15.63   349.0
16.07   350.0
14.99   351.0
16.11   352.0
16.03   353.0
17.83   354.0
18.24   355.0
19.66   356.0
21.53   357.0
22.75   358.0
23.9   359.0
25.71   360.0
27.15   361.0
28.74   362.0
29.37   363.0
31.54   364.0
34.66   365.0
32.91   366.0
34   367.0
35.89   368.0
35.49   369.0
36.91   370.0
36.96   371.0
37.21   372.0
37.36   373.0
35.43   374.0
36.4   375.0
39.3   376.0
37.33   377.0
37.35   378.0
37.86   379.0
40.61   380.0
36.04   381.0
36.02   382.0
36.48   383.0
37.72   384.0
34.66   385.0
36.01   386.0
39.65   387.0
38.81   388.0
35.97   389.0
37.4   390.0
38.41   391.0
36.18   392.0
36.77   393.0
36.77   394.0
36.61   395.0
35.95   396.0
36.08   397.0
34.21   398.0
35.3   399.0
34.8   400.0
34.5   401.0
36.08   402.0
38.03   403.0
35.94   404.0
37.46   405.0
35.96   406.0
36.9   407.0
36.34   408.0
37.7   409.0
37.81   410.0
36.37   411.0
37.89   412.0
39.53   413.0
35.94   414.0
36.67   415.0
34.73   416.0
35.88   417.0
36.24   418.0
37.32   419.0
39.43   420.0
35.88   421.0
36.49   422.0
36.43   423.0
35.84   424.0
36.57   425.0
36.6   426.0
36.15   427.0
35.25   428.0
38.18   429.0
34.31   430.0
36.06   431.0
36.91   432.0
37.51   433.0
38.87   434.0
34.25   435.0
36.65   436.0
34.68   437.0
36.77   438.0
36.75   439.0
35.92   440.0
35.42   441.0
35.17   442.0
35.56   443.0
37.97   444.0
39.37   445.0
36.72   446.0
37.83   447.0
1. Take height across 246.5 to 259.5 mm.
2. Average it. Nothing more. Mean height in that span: 41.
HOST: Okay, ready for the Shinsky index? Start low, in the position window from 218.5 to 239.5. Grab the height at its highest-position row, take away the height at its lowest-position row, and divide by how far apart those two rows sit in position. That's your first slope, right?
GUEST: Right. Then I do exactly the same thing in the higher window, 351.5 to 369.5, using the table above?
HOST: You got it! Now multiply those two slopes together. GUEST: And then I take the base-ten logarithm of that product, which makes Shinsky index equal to -1.4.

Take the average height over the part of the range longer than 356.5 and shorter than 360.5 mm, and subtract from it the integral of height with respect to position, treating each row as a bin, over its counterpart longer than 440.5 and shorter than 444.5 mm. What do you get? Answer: -121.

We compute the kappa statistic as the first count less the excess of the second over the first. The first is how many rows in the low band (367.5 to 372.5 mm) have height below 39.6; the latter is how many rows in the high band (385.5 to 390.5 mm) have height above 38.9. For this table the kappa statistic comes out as 9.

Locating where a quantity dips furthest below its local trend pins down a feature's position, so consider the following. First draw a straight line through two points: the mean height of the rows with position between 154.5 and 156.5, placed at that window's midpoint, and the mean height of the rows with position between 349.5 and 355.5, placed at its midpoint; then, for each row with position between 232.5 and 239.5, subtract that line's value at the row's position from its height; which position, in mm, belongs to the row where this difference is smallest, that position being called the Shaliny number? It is 234.0 mm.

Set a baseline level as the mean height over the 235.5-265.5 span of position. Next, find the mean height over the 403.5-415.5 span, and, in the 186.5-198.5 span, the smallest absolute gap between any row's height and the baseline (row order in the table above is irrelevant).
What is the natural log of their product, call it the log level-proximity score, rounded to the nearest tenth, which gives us 1.1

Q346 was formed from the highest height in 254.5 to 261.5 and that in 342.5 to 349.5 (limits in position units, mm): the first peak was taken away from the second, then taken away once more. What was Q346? -60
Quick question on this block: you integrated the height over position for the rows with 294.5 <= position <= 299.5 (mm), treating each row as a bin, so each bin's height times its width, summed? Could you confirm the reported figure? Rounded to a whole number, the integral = 204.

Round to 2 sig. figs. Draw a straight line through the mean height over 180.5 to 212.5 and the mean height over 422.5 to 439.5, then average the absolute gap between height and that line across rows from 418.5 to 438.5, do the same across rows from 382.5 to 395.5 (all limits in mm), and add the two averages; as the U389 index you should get 2.0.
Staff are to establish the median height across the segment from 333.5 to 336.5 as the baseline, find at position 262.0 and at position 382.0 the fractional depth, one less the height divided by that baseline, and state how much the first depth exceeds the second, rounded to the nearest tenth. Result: -0.1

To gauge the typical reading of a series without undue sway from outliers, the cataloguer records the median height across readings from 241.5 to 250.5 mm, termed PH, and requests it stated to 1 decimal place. 39.2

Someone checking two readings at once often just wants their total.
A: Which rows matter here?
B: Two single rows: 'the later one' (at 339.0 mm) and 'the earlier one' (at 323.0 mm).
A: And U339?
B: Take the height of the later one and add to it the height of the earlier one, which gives 65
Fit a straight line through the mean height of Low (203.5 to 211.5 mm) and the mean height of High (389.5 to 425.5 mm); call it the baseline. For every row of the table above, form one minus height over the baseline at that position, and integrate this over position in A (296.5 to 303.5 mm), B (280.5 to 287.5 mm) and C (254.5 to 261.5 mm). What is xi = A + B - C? 0.3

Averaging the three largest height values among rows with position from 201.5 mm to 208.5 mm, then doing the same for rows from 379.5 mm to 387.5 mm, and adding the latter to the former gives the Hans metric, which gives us 80.9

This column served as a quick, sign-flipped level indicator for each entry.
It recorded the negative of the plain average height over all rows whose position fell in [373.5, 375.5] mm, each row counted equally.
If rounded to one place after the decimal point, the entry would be -35.9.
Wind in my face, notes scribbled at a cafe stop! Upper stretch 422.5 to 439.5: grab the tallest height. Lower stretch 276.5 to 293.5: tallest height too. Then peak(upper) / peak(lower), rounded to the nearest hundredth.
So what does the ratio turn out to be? 0.92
